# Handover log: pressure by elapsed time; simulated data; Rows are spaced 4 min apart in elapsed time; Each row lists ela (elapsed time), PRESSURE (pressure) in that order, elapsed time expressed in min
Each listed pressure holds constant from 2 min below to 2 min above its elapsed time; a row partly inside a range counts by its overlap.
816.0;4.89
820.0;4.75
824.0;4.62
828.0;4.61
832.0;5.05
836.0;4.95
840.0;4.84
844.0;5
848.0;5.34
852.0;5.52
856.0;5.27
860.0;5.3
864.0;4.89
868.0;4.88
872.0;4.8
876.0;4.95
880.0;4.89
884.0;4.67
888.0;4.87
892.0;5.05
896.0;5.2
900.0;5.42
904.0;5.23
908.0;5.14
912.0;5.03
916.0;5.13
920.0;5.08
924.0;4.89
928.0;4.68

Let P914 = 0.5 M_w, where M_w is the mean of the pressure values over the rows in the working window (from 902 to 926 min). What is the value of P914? 2.54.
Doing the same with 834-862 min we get 2.59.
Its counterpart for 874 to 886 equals 2.42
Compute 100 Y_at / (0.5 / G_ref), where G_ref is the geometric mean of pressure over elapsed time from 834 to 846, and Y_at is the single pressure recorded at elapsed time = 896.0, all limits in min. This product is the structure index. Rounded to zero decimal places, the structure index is 5127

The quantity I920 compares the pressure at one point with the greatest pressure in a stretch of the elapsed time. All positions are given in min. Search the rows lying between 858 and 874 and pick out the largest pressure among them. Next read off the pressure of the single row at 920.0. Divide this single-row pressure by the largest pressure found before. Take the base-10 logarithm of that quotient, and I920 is -0.018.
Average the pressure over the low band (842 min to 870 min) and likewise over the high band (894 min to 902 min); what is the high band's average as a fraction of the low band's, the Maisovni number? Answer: 1.03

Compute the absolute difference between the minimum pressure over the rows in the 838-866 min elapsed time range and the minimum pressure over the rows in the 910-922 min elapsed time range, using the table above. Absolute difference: 0.19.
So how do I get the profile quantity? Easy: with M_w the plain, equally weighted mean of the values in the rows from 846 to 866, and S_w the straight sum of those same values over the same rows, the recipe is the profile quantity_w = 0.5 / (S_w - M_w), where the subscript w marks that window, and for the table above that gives 0.0237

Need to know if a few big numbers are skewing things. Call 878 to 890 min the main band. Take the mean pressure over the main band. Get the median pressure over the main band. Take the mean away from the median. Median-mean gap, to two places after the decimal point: 0.06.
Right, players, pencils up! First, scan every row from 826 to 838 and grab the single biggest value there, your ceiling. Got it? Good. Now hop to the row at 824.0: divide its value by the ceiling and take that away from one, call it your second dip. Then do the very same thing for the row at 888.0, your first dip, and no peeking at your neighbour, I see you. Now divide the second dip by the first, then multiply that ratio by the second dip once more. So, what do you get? 0.20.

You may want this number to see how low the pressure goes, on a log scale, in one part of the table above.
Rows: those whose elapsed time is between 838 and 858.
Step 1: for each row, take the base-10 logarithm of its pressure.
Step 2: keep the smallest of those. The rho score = 0.685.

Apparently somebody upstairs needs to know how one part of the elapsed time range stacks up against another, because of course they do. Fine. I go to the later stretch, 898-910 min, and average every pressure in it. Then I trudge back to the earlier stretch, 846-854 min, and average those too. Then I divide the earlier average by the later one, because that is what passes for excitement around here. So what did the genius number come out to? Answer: 1.03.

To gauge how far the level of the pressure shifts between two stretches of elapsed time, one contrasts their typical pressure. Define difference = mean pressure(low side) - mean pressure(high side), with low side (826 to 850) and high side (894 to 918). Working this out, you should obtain -0.23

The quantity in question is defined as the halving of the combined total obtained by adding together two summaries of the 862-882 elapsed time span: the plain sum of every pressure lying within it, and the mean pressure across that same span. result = 14.6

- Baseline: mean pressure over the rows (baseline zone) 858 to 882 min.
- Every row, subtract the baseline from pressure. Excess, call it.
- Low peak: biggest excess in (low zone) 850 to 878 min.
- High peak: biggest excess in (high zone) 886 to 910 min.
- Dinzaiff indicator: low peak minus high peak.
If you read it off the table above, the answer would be 0.1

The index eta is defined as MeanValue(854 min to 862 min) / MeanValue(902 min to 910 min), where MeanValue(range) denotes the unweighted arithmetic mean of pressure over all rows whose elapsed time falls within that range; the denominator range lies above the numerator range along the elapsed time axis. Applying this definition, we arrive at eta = 1.02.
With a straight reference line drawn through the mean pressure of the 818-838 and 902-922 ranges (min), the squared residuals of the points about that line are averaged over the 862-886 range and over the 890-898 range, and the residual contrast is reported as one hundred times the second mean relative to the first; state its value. 36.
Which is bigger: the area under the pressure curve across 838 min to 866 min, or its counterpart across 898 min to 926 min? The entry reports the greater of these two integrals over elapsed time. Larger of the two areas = 145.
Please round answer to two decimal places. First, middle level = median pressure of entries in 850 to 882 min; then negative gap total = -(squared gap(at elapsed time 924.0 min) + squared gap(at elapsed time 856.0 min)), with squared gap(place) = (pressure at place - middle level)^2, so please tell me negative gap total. -0.12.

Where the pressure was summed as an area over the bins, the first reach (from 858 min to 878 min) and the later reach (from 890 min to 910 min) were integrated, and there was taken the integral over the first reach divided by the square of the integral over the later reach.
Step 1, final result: 0.0092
